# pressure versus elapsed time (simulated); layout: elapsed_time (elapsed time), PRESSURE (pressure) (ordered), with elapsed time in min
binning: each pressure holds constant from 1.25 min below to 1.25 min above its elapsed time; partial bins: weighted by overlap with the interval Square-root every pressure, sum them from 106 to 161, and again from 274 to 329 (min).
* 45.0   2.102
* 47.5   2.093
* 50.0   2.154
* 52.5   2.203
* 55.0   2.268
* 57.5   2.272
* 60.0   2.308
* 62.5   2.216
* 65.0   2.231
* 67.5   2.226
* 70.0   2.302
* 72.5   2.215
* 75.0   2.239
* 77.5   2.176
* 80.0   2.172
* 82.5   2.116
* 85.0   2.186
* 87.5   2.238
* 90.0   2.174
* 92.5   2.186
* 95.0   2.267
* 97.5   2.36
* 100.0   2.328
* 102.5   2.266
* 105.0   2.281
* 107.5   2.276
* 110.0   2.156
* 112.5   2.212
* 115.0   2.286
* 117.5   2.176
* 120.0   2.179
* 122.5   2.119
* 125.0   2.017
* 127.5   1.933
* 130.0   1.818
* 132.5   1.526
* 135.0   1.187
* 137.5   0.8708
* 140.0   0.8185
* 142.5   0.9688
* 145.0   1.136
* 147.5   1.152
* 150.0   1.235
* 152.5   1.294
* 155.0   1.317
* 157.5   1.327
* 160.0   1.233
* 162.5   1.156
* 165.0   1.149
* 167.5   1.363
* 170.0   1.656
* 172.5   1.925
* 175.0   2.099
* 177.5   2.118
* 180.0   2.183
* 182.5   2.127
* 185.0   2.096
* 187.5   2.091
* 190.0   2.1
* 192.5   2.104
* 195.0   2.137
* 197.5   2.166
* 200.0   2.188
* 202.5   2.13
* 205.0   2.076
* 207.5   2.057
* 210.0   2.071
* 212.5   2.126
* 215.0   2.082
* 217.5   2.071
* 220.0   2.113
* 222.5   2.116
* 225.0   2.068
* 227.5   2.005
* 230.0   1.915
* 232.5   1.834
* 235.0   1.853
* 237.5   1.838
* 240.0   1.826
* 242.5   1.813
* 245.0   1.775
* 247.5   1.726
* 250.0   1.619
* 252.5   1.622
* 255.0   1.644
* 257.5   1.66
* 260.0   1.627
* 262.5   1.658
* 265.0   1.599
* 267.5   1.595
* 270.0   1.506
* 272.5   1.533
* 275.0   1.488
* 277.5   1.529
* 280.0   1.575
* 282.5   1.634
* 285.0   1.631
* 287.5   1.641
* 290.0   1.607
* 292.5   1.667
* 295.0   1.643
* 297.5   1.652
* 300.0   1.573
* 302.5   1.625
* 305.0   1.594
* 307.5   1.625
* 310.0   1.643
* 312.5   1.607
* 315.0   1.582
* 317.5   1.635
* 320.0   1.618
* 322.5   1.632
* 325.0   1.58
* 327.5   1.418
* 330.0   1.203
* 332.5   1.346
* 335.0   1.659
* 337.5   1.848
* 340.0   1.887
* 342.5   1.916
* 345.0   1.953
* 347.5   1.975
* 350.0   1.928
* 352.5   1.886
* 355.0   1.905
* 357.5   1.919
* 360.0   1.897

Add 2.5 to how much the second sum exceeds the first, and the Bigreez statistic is 2.8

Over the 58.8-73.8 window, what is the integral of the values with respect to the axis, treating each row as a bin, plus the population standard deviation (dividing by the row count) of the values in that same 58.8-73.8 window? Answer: 33.8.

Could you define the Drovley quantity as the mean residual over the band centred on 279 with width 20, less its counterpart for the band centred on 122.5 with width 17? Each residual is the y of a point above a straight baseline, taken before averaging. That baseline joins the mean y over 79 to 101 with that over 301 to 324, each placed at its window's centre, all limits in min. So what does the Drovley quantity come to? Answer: -0.1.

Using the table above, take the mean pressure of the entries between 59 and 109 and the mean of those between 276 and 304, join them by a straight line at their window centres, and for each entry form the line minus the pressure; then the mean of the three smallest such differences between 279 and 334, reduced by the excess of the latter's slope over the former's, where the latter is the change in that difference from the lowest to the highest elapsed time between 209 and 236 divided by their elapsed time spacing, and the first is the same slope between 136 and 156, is -0.14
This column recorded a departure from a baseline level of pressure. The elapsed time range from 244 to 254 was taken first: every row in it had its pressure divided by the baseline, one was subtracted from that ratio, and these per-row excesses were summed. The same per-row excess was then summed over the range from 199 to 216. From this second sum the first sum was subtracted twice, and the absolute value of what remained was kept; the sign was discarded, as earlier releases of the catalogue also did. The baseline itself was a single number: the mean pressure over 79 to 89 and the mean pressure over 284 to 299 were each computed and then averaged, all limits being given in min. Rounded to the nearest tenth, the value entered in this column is 1.7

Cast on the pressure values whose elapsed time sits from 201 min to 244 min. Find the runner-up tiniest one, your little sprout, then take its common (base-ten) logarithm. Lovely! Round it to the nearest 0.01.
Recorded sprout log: 0.26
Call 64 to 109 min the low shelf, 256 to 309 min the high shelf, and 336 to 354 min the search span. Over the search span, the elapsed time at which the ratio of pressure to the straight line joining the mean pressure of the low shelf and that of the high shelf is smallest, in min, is 337.5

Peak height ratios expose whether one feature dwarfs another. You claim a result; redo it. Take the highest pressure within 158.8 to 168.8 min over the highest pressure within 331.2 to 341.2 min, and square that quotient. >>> 0.5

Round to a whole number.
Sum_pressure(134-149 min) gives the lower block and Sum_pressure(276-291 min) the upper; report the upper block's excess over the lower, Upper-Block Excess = 3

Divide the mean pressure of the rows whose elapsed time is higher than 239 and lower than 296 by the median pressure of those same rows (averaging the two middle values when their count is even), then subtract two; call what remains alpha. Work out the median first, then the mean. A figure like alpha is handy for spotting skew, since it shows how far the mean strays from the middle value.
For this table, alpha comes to -1.00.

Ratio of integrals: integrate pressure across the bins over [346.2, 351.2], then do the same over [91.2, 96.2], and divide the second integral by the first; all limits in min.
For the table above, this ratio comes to 1.1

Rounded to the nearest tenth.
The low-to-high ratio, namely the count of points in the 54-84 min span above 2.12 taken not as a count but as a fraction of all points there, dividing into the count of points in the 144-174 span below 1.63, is 10.9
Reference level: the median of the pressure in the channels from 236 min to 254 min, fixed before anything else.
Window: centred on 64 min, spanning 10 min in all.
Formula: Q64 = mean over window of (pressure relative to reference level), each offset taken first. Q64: 0.47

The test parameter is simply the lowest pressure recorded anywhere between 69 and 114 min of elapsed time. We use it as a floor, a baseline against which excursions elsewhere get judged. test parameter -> 2.116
